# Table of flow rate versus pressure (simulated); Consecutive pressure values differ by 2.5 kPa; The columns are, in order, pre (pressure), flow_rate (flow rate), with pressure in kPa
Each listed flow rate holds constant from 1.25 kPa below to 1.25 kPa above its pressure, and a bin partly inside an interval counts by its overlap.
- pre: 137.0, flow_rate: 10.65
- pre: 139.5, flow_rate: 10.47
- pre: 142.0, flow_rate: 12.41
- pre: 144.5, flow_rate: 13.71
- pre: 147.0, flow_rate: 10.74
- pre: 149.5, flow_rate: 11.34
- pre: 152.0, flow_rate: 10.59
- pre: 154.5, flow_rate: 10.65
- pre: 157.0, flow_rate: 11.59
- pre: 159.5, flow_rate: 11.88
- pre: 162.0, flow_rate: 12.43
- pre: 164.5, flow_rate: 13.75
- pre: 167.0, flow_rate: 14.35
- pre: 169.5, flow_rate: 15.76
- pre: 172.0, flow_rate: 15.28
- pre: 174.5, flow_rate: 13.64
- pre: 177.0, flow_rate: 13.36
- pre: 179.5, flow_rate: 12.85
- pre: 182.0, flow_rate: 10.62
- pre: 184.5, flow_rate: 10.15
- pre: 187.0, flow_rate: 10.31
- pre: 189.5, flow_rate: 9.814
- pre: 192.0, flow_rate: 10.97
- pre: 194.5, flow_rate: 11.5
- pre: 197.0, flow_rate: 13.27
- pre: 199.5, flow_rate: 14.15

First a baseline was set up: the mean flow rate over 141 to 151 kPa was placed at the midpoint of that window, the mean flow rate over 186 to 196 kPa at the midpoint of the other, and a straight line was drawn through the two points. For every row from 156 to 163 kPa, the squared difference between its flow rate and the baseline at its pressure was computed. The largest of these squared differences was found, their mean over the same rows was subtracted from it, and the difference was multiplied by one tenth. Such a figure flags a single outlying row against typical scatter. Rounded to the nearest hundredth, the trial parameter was 0.05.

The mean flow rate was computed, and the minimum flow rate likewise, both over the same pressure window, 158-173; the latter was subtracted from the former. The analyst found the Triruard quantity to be 2.0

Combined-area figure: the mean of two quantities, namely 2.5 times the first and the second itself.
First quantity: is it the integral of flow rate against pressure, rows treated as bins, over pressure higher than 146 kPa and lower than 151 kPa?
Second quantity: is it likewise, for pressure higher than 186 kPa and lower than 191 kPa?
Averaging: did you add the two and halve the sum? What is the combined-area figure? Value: 94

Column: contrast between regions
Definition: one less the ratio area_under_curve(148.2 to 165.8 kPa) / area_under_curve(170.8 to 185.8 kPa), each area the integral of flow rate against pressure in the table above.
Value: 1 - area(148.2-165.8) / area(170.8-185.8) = -0.1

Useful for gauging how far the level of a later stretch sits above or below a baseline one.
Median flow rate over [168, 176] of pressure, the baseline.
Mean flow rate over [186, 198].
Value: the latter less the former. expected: -4.1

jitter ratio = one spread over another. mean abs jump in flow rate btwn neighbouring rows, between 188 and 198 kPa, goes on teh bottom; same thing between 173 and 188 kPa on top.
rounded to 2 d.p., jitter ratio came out 0.63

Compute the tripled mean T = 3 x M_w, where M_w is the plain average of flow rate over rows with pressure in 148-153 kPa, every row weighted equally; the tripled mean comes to 32.9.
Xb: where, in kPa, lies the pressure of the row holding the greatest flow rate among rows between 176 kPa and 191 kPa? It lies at 177.0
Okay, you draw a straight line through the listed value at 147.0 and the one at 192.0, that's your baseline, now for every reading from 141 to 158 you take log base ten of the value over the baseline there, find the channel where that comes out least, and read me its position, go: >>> 152.0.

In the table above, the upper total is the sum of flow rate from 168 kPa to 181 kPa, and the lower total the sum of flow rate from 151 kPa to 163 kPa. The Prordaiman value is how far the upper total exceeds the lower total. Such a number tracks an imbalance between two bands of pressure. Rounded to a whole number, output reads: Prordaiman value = 14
